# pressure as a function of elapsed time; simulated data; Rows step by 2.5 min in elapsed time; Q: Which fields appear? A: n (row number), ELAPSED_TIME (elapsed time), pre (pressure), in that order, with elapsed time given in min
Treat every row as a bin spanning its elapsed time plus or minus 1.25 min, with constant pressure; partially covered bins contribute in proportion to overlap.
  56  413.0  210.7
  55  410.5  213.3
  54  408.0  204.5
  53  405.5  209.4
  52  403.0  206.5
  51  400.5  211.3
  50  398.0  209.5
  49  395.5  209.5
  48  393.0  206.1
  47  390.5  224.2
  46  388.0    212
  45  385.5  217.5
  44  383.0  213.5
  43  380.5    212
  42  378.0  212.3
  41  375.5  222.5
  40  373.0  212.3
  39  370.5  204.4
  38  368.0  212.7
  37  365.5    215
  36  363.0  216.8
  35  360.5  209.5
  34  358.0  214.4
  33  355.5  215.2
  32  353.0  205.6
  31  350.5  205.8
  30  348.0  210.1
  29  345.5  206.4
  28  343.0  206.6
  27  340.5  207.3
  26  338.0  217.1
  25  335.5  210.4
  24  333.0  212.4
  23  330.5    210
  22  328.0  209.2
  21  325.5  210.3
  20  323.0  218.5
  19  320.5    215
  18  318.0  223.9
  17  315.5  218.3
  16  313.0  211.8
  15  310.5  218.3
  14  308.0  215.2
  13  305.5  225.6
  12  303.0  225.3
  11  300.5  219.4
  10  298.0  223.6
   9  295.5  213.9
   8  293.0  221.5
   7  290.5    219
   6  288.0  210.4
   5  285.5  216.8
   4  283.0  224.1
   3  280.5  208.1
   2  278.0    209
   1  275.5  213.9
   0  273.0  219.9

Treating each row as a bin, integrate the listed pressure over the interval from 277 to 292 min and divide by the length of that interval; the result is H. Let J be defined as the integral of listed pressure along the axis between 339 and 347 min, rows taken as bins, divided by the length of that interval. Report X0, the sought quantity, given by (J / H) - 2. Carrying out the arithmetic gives -1.04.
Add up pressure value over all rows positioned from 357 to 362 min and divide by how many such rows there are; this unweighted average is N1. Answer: 212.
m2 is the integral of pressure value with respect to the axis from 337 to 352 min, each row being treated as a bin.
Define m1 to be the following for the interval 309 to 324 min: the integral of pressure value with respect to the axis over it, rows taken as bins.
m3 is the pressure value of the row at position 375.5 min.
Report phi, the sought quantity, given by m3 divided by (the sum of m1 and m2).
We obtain 0.0348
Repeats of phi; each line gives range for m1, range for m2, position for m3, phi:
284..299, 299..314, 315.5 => 0.0333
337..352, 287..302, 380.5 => 0.0331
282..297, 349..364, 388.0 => 0.0330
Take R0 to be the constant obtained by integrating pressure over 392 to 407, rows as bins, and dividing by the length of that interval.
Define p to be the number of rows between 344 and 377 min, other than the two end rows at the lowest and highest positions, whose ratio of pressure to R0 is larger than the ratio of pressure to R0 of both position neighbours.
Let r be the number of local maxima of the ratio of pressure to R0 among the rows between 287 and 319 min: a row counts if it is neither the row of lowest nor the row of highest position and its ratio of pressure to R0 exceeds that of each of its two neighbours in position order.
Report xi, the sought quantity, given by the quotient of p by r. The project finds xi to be 0.75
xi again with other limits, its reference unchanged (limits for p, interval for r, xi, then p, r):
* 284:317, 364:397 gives 1.33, 4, 3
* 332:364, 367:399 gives 1.00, 3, 3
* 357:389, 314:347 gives 0.75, 3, 4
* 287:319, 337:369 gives 1.33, 4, 3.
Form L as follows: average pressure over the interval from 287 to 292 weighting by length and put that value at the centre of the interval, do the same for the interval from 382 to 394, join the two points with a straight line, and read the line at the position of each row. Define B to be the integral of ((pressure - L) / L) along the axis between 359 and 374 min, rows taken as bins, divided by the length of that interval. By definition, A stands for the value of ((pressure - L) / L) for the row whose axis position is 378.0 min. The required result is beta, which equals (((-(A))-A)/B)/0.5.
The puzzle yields -3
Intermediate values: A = -0.01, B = -0.015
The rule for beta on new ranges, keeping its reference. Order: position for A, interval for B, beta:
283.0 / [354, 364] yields 27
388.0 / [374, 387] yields 21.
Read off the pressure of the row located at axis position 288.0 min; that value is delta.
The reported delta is 210.4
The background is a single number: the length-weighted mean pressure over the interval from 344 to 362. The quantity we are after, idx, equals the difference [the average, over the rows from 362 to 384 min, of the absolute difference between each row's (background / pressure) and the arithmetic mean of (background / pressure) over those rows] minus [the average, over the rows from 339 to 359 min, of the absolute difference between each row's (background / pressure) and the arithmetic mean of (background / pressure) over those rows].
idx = -0.001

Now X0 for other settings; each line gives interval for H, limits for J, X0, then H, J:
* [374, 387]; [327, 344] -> -1.02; 215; 211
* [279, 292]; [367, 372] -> -1.03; 216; 209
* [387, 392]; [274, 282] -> -1.03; 218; 211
